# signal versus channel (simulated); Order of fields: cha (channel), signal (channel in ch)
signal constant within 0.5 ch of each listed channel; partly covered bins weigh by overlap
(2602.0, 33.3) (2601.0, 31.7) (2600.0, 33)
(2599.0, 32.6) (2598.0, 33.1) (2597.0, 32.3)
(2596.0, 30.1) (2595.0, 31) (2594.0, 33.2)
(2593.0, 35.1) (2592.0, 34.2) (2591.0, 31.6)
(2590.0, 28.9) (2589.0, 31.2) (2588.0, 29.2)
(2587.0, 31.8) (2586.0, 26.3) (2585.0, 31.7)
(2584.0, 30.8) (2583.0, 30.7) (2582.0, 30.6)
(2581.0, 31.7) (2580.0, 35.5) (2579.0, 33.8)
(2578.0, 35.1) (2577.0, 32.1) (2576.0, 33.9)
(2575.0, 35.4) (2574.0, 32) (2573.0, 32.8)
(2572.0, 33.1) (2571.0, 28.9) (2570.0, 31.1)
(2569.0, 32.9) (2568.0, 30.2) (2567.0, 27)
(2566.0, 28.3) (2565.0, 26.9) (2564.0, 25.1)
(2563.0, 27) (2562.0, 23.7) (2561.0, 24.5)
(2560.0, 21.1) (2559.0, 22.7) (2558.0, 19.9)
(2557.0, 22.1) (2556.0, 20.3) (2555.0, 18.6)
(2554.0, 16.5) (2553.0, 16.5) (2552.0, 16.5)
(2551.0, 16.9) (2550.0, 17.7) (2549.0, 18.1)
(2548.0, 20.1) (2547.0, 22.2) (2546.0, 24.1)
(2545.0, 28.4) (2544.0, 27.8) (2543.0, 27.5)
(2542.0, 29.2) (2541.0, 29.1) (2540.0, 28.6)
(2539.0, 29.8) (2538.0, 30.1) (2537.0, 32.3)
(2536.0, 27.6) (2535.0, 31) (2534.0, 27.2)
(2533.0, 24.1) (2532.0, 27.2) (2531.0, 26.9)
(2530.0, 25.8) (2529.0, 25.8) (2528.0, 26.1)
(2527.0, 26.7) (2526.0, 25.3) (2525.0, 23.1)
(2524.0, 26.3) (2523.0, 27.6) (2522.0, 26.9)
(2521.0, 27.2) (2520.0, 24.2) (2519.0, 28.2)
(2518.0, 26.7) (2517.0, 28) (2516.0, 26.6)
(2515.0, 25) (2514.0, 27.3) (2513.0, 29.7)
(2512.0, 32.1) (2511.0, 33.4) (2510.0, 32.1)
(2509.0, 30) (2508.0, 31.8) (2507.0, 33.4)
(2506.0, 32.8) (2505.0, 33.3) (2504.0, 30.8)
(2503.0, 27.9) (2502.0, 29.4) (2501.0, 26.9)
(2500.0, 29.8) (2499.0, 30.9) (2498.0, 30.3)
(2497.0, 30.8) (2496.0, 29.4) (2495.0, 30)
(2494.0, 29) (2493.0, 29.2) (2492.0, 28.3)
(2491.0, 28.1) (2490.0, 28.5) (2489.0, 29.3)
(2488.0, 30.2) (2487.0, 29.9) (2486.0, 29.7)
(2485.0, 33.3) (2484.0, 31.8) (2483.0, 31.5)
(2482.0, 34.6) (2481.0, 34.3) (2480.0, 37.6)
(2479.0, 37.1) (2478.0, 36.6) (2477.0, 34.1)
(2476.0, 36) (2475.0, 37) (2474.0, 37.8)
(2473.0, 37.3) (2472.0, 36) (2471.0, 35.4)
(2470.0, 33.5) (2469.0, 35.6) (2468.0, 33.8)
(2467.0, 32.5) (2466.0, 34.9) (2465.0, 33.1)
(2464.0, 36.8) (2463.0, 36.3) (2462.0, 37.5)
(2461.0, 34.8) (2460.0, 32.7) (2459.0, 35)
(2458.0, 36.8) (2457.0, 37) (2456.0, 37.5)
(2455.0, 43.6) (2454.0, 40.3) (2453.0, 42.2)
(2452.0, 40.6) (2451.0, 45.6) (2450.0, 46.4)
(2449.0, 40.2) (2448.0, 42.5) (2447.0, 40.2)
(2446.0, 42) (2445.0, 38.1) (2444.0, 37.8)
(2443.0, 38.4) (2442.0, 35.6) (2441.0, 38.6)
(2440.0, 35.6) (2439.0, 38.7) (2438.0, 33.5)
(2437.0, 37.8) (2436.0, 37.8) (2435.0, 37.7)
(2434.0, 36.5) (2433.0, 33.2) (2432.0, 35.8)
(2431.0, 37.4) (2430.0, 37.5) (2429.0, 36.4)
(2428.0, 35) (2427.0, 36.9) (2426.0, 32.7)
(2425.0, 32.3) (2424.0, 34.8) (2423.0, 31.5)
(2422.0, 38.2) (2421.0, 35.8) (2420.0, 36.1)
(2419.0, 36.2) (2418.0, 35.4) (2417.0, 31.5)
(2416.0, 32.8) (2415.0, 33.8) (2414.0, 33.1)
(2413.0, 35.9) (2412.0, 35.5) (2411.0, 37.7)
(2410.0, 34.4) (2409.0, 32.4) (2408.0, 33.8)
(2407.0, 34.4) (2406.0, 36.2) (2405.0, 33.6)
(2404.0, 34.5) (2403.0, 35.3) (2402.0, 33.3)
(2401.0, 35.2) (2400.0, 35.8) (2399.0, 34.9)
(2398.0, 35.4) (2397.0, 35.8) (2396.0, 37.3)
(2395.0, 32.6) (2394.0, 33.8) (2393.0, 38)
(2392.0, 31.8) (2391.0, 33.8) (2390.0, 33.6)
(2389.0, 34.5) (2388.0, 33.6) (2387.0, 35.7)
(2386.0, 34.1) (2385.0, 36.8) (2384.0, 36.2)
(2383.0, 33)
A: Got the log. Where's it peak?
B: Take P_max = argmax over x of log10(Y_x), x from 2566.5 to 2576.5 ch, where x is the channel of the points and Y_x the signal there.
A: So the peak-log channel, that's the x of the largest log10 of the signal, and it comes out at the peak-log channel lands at 2575.0 ch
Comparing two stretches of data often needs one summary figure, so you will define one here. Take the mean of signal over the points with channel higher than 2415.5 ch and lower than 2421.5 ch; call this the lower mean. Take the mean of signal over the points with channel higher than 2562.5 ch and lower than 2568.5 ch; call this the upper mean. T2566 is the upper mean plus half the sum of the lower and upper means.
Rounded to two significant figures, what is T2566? 58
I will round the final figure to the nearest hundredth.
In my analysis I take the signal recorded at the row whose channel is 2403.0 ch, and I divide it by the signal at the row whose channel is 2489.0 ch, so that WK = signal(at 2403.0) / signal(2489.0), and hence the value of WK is 1.20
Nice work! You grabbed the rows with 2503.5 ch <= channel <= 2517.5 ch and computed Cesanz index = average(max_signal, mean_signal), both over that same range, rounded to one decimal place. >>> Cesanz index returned 31.9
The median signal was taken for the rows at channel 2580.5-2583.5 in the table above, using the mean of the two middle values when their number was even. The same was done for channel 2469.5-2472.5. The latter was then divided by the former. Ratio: 1.15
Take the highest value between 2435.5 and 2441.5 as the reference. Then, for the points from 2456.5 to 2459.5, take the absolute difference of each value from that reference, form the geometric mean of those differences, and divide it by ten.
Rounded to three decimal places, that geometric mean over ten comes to 0.229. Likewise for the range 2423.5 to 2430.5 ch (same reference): 0.310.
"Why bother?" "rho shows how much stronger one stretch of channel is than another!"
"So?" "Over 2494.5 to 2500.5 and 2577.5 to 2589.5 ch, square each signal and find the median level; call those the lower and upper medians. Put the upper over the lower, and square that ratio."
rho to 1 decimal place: 1.2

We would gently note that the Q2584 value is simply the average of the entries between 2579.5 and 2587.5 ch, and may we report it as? 31.1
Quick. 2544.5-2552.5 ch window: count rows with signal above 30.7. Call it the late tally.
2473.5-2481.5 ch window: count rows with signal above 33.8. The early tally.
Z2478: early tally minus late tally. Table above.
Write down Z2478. 8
